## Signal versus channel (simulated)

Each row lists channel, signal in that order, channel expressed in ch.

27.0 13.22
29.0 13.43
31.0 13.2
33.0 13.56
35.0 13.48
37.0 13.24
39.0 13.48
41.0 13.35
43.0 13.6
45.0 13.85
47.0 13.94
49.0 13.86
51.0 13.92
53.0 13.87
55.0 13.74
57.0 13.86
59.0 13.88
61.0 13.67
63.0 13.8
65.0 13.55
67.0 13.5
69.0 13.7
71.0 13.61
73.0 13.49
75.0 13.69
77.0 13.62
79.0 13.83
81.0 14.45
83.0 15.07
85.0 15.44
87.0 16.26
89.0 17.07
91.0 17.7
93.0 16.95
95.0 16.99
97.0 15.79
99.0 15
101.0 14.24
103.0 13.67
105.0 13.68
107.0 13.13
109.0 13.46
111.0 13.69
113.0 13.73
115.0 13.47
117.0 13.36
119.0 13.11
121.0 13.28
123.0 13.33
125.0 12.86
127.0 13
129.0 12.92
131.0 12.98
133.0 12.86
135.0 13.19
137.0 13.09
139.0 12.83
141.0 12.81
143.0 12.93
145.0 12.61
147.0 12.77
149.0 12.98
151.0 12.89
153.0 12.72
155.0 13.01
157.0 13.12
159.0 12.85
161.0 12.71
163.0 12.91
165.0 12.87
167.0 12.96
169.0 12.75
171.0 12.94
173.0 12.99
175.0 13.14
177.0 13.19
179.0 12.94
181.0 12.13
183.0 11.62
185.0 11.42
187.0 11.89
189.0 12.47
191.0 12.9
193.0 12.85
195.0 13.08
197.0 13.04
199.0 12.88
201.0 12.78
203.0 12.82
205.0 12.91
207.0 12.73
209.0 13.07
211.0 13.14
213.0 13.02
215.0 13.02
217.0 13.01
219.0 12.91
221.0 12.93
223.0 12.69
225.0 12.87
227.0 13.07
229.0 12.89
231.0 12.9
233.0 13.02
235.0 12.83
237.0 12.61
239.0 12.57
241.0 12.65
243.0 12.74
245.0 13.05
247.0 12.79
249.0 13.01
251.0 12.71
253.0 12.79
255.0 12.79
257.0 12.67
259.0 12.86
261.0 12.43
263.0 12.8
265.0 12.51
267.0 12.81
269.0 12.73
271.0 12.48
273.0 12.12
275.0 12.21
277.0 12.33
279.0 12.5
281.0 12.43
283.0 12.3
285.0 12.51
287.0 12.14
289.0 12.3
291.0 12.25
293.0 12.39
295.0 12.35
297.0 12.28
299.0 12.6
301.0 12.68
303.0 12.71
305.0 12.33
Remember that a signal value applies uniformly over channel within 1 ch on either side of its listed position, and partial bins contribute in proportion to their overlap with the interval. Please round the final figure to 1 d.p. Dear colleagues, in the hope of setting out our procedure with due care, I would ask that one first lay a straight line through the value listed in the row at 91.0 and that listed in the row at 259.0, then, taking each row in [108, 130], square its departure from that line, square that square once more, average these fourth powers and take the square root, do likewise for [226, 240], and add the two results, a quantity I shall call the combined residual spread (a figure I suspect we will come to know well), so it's 13.7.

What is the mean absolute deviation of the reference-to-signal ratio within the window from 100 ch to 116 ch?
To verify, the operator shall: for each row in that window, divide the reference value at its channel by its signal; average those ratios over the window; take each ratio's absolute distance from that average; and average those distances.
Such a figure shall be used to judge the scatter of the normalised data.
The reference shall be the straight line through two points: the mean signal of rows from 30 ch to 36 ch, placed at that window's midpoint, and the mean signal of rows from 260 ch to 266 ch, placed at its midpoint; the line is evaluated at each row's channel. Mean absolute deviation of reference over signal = 0.014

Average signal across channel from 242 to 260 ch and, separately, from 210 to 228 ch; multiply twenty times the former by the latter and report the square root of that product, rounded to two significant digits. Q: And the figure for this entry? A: 58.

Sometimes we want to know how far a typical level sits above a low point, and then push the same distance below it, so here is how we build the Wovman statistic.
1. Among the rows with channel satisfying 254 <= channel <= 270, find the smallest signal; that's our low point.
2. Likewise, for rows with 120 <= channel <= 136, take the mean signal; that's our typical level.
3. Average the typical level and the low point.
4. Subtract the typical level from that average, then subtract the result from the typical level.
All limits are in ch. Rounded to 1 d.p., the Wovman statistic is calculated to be 13.4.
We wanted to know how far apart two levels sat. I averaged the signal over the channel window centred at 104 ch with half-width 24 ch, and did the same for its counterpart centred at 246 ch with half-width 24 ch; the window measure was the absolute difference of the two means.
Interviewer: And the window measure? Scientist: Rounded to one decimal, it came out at 1.7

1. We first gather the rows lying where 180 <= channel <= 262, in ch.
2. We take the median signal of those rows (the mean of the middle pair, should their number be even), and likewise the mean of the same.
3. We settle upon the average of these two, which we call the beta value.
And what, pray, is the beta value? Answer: 12.8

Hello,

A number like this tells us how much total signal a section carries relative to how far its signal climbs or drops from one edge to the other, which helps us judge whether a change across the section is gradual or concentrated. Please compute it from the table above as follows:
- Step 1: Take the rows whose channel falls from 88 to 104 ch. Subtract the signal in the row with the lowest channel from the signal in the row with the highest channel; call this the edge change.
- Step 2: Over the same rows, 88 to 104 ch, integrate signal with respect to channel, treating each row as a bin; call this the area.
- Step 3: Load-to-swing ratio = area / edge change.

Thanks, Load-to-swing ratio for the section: -75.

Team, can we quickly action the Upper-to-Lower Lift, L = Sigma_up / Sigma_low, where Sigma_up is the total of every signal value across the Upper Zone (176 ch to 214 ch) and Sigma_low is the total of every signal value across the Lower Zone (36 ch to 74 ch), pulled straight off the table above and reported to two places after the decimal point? 0.93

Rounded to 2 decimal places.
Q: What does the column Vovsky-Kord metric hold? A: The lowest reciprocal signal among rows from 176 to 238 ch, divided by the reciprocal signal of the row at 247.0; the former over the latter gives 0.97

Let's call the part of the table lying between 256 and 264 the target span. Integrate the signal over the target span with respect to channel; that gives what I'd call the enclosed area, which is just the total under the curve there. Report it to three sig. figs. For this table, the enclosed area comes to 102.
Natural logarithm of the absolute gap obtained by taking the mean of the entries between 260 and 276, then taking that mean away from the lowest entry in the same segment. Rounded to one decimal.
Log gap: -0.9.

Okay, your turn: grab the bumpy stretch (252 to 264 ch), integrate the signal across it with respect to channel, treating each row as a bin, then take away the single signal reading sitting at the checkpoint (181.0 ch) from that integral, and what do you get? 141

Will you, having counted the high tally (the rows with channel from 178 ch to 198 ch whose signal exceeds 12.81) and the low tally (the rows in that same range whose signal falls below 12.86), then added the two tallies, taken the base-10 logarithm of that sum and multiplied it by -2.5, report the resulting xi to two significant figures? -2.6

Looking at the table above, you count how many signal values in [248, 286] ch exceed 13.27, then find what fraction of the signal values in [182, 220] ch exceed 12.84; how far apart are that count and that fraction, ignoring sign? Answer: 0.6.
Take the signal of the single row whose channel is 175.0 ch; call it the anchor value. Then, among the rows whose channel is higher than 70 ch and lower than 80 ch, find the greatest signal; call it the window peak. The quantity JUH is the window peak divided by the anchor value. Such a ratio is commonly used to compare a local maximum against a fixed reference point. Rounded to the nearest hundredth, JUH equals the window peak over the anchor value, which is 1.05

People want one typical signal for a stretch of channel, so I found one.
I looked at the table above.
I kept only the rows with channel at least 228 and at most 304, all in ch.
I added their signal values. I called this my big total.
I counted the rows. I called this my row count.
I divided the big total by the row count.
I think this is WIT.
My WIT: 12.6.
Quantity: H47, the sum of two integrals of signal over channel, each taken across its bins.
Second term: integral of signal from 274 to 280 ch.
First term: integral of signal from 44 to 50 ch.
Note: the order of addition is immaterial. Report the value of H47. 157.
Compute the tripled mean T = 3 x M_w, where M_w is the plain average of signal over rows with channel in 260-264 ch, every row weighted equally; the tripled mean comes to 37.8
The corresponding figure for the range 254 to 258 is 38.2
